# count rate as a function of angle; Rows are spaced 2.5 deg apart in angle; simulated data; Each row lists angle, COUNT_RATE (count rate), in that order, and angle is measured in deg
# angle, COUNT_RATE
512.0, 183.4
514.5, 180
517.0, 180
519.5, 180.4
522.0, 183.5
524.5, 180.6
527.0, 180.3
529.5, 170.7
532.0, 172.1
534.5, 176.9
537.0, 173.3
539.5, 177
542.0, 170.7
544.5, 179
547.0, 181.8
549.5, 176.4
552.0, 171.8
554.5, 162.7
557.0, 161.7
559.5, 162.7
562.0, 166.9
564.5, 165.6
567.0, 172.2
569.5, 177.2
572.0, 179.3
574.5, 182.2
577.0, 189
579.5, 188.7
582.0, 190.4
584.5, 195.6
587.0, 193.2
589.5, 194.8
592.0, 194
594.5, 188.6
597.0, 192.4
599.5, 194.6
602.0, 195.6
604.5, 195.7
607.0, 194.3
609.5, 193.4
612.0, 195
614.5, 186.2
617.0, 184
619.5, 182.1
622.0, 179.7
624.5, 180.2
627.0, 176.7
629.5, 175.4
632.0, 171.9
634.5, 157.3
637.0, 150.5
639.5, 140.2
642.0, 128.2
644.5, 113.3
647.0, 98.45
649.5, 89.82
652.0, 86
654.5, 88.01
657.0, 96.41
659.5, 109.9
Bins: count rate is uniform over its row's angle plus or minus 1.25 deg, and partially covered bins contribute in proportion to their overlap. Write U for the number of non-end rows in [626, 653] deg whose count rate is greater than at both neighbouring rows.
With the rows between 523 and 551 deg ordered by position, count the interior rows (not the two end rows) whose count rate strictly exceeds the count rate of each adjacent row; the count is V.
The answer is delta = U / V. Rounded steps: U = 0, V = 3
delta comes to 0.0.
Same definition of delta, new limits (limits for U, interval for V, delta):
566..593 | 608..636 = 1.5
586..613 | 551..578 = 2.0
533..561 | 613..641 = 2.0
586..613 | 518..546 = 0.7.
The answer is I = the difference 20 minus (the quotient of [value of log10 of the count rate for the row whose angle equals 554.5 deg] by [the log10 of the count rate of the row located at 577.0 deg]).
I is 19.0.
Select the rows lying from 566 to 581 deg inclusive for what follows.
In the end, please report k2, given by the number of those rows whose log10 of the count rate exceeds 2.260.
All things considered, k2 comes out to 3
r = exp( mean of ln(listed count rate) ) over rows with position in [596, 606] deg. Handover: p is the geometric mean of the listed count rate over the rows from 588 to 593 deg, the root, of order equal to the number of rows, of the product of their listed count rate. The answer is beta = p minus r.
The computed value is 0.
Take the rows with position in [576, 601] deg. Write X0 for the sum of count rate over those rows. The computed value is 1921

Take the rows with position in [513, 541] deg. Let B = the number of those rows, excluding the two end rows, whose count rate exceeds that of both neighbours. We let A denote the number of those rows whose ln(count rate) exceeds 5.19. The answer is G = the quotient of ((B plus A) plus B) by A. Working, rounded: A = 6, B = 2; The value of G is 1.7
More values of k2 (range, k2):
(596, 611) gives 6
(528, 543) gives 0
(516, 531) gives 1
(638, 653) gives 0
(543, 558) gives 0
